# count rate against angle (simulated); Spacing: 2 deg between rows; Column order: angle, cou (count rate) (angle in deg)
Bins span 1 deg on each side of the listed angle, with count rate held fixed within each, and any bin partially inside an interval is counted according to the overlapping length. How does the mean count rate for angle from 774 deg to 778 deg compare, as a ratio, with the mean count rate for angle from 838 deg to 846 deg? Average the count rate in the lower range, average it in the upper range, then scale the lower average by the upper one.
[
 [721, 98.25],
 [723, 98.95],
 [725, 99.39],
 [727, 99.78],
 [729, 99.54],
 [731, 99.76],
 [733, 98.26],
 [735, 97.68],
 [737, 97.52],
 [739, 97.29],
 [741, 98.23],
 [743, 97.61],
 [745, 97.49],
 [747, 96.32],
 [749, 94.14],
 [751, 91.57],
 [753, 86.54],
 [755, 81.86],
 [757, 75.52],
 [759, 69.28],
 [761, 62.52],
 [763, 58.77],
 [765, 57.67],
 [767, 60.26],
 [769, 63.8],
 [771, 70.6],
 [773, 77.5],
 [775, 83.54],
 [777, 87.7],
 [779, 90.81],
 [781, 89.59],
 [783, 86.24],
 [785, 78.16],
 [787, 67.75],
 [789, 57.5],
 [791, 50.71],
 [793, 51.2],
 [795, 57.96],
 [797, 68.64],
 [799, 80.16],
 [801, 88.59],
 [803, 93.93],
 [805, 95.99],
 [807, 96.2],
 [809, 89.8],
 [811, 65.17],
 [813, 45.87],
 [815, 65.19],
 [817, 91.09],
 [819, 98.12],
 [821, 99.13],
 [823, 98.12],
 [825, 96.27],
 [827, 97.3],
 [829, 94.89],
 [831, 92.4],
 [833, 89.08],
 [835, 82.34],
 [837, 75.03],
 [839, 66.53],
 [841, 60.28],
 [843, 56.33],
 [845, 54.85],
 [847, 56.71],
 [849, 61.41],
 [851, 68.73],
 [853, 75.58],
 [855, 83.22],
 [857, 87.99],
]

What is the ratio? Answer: 1.44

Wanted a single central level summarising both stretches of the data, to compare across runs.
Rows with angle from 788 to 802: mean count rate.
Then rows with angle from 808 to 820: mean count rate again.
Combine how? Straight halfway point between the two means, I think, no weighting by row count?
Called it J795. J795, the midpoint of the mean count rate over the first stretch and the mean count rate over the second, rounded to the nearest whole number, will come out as 70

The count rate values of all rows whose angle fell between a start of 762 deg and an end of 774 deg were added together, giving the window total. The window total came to 389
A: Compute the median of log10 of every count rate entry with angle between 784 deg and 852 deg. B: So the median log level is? 1.88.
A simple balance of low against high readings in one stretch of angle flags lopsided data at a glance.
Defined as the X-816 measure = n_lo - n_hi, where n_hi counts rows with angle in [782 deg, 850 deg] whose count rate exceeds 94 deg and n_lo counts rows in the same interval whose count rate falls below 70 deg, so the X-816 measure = 7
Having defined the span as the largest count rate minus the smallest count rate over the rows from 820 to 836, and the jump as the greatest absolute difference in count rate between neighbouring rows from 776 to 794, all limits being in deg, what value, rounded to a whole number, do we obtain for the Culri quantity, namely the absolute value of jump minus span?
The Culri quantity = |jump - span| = 6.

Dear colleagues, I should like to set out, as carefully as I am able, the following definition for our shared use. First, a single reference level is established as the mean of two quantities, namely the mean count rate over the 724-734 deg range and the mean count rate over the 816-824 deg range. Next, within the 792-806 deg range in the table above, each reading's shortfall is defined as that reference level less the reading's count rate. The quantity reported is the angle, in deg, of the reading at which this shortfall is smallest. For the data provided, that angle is 805 deg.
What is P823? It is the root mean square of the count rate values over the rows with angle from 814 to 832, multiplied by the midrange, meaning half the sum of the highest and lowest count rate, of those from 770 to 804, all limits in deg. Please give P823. 6729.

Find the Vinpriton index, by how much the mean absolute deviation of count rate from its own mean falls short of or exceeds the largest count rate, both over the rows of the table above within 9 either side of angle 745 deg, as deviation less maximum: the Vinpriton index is -95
